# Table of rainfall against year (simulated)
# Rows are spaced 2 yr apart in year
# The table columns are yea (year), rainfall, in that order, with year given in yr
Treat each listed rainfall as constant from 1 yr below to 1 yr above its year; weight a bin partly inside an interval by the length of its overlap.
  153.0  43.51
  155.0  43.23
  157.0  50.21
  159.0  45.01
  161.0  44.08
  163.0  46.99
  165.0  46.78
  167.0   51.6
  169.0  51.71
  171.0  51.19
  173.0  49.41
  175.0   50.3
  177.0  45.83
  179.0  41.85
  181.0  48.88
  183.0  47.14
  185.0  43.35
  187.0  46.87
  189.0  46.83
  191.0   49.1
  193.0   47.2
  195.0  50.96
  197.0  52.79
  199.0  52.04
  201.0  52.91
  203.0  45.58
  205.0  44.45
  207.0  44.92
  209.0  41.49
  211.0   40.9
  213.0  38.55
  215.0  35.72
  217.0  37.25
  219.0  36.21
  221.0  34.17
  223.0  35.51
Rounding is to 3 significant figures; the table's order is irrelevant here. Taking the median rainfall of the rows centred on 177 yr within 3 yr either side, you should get 45.8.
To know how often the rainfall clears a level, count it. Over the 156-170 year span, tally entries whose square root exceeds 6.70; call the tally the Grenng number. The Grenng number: 6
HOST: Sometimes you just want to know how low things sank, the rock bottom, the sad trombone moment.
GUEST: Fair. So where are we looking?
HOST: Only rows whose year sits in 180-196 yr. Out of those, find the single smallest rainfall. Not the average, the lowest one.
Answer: 43.35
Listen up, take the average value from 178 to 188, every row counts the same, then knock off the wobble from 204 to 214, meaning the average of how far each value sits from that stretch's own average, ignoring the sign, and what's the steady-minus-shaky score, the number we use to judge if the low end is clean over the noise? 43.5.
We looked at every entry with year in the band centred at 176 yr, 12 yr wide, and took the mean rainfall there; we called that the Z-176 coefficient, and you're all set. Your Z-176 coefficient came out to 48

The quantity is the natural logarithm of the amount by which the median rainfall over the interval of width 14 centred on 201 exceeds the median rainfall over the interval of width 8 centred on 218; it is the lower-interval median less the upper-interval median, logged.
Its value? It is 2.7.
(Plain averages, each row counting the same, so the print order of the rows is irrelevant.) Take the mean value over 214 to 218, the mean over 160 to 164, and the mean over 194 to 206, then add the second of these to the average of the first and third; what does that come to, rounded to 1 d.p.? 88.7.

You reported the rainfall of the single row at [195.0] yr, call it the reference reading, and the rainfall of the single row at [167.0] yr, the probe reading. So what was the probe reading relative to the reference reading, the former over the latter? 1.01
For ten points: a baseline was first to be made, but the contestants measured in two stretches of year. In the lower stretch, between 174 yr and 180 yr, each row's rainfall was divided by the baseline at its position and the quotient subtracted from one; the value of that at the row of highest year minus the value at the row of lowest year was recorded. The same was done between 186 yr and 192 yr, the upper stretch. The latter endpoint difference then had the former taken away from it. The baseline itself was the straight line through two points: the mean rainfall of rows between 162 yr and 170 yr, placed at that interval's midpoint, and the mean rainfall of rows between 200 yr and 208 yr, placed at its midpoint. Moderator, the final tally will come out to -0.22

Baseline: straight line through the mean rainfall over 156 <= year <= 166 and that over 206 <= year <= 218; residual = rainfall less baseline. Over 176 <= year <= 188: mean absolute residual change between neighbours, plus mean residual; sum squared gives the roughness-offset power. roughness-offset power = 34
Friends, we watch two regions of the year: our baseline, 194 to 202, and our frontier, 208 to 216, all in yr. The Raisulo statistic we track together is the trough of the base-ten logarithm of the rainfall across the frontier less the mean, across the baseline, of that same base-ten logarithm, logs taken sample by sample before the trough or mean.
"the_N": -0.16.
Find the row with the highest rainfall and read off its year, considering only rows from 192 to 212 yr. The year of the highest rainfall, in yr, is 201.0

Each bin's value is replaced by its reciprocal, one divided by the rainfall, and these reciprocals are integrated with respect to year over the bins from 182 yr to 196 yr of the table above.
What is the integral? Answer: 0.296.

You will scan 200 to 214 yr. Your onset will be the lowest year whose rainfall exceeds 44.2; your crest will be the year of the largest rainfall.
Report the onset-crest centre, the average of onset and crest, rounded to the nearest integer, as 201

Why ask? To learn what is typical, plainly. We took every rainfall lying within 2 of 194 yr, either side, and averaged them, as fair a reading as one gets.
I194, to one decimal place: 49.1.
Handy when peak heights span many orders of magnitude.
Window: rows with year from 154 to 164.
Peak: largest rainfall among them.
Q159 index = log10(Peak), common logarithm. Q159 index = 1.70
